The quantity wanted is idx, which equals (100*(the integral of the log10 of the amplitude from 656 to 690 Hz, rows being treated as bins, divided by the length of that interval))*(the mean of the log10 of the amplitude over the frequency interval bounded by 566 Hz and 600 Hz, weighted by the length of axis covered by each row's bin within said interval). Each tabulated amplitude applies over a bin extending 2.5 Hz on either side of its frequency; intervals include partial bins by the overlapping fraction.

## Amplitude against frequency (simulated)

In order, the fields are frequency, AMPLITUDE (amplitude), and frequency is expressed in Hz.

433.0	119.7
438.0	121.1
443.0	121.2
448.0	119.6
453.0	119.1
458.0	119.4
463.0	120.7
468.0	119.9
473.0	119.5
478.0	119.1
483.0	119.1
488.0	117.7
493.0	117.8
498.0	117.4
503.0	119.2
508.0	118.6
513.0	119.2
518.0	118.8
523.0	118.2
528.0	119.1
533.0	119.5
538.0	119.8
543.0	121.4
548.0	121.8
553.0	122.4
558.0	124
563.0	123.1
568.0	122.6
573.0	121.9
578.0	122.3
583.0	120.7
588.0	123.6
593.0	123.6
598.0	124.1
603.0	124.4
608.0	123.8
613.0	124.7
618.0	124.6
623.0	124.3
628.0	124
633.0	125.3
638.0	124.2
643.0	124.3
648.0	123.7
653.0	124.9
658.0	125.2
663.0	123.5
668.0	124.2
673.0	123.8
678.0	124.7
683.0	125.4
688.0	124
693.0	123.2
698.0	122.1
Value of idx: 438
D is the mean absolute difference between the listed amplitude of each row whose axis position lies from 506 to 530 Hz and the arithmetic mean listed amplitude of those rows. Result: 0.3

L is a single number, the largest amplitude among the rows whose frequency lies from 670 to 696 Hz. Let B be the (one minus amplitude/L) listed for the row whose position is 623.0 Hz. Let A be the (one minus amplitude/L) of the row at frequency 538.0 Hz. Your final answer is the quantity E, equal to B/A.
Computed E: 0.20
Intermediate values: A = 0.045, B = 0.009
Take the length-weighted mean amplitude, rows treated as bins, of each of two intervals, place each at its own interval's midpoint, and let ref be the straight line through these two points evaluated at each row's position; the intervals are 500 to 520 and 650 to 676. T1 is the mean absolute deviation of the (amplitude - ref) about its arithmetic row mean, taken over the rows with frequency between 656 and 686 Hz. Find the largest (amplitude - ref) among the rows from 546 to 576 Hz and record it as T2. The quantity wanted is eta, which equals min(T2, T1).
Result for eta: 0.56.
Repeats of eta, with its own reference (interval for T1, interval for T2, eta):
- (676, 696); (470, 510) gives 0.90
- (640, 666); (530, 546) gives 0.65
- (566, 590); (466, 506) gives 0.74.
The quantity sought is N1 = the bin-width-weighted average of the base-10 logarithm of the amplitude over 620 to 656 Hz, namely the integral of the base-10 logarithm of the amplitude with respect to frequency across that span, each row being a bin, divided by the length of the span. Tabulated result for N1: 2.09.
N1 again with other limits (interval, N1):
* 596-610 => 2.09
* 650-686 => 2.10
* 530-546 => 2.08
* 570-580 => 2.09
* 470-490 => 2.08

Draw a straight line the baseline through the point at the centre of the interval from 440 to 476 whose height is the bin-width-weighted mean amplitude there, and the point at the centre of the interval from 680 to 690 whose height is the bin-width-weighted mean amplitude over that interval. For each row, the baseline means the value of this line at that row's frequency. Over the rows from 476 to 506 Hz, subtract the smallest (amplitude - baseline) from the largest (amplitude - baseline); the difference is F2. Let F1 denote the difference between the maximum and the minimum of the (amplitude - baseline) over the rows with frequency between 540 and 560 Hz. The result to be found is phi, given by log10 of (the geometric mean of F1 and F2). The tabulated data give 0.34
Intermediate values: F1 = 2.28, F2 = 2.1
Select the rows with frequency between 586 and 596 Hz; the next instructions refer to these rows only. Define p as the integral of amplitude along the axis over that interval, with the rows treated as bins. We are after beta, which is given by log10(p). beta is 3.092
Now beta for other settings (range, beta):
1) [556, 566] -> 3.092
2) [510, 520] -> 3.076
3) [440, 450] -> 3.081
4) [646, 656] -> 3.095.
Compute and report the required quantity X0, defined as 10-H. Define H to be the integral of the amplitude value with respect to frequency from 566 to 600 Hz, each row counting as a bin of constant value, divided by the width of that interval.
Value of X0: -113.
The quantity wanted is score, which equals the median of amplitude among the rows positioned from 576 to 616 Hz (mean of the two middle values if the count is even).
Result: 124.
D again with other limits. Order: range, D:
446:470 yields 0.4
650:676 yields 0.6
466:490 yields 0.5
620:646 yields 0.4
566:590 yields 0.7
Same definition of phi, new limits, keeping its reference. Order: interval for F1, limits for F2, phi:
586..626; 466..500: 0.20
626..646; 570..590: 0.26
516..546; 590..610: 0.15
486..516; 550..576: 0.31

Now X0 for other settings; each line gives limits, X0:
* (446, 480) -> -110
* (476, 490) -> -109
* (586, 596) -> -114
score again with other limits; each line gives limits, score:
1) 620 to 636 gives 124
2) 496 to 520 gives 119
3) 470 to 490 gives 119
